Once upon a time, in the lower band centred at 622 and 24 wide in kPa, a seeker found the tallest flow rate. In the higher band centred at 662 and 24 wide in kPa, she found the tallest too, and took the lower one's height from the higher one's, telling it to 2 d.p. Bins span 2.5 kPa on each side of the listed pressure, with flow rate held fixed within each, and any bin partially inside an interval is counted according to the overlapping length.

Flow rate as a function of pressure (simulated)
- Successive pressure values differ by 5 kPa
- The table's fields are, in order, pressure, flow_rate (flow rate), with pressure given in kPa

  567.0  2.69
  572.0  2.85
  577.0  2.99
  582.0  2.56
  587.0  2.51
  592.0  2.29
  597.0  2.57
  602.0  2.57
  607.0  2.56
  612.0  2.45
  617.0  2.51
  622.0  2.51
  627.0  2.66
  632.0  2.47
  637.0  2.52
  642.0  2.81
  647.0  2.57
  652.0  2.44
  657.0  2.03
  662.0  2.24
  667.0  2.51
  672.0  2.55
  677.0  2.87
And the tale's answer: -0.11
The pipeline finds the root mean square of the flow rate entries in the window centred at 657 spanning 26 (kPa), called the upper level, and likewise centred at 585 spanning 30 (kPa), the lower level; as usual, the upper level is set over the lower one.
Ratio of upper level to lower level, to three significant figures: 0.897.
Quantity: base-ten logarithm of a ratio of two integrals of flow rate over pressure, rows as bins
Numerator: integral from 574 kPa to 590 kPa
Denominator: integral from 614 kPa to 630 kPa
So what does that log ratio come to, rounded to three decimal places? 0.021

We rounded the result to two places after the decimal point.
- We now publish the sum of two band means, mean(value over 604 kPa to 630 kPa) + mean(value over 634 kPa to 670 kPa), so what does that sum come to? 4.98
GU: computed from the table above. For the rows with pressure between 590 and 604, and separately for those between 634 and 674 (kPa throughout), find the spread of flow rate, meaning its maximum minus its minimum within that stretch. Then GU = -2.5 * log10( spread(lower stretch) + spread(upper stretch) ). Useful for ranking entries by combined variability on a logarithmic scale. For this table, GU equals -0.1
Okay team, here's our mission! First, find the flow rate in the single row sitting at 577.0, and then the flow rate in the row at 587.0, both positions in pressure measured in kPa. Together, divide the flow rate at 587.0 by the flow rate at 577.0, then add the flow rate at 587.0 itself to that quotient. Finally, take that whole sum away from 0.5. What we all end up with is -2.8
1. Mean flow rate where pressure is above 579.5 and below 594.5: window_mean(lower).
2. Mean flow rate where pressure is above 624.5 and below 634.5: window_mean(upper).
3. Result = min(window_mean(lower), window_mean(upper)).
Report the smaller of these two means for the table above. 2.45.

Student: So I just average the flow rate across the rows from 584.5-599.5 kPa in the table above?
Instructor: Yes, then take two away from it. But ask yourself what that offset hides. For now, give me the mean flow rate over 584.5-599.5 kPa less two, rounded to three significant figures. 0.457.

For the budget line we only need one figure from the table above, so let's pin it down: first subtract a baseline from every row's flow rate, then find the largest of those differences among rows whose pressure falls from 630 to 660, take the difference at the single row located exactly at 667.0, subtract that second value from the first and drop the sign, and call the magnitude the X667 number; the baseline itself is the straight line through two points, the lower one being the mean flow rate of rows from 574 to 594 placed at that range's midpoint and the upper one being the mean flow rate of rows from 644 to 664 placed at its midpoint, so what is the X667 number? 0.20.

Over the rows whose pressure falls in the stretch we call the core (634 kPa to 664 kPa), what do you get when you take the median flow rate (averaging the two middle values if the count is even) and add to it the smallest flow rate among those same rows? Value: 4.51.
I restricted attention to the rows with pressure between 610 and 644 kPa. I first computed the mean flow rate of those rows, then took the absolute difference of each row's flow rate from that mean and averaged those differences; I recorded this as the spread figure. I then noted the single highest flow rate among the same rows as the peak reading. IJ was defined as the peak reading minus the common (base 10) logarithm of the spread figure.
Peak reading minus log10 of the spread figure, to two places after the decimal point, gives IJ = 3.81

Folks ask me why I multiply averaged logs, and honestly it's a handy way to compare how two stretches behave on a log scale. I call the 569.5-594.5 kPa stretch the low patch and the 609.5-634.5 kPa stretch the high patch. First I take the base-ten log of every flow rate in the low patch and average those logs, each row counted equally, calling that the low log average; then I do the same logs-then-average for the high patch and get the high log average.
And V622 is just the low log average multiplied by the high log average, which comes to 0.168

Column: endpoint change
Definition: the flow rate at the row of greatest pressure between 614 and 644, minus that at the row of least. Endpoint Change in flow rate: 0.30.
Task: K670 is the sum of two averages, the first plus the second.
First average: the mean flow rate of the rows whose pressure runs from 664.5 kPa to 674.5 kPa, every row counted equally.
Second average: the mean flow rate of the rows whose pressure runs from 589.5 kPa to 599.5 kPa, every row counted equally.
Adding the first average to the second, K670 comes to 4.96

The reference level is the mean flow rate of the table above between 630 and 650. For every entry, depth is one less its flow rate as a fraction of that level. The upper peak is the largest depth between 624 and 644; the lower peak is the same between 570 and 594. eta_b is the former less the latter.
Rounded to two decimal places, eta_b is -0.07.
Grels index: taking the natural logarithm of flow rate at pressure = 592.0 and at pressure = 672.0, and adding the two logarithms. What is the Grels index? 1.76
